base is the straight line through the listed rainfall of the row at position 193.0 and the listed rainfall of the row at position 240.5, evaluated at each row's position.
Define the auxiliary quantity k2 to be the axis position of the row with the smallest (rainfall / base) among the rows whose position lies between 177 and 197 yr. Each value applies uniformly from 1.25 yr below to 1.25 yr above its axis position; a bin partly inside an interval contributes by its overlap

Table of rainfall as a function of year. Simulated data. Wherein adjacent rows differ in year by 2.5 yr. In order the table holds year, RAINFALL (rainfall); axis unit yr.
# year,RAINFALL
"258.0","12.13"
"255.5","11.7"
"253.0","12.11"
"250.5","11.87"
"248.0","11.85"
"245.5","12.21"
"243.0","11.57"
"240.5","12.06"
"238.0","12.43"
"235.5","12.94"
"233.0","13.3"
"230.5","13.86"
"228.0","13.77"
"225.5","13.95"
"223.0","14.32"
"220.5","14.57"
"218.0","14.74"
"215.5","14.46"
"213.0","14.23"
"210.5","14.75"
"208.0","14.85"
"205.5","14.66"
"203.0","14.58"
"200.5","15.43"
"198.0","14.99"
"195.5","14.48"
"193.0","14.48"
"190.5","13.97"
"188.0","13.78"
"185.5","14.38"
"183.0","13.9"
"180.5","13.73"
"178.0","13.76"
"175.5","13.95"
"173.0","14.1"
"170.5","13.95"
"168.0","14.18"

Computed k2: 178.0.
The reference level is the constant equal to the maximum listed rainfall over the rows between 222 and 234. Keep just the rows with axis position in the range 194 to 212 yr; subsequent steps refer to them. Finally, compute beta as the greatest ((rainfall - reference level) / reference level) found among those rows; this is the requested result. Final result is 0.08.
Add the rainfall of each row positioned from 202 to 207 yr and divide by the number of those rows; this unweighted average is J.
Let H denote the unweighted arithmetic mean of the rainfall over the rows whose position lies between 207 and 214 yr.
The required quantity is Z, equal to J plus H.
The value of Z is 29.2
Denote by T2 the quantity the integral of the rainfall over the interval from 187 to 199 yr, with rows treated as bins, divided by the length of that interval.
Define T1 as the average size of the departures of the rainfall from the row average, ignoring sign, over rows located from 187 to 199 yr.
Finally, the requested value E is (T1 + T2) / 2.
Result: 7.36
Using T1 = 0.37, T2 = 14.3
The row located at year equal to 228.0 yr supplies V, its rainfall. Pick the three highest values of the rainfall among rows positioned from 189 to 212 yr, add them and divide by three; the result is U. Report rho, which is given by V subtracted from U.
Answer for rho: 1.3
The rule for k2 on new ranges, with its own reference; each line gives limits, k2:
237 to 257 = 243.0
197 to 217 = 203.0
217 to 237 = 235.5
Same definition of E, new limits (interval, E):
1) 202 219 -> 7.38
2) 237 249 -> 6.14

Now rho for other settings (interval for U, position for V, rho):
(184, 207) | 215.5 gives 0.6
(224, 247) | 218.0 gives -0.9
